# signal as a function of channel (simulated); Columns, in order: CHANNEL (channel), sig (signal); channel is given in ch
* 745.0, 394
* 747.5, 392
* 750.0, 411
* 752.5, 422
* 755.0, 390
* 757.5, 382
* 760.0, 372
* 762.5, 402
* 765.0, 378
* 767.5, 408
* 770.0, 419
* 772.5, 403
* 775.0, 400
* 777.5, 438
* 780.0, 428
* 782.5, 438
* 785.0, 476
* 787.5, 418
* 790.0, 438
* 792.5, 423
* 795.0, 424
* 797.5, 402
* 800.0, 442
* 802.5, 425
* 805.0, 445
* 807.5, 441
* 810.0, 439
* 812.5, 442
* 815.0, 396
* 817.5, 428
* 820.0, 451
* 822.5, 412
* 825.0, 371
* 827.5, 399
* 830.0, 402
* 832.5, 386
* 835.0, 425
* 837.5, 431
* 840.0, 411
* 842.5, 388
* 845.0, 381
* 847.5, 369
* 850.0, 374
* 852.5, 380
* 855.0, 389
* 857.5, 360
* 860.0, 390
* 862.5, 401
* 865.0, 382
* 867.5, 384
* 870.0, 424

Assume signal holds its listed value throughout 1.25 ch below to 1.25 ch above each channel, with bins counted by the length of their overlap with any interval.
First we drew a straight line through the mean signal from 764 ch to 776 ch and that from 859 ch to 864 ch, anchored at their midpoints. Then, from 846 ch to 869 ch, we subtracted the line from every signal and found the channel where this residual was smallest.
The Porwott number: 857.5 ch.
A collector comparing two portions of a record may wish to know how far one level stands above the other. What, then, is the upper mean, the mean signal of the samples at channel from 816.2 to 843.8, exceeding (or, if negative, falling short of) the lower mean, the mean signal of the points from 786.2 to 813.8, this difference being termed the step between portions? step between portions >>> -21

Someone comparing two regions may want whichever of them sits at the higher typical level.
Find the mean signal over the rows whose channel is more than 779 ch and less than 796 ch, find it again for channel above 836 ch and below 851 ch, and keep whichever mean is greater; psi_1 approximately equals 435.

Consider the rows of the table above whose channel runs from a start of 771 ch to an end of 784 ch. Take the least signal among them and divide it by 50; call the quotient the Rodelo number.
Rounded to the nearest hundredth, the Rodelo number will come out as 8.00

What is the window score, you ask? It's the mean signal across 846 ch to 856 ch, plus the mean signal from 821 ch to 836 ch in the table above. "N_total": 777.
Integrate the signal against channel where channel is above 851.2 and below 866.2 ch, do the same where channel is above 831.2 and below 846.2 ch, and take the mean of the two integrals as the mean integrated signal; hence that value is 5905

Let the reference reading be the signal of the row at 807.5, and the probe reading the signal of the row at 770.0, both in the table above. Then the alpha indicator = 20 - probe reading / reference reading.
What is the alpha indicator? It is 19.05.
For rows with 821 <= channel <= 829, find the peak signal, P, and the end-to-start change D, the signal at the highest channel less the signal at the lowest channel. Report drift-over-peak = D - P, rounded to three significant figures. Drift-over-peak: -425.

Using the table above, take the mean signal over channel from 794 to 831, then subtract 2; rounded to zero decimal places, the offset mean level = 419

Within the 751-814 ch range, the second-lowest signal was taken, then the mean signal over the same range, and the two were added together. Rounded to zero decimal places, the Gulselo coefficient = 798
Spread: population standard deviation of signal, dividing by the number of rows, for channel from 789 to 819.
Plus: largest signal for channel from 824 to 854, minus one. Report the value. 445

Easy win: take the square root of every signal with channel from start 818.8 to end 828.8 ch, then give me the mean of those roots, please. 20.2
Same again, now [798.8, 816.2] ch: 20.8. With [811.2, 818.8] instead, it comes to 20.5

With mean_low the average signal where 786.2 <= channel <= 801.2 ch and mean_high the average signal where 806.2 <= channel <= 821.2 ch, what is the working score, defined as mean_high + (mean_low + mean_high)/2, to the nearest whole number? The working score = 862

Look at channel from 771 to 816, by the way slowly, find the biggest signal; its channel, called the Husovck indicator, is 785.0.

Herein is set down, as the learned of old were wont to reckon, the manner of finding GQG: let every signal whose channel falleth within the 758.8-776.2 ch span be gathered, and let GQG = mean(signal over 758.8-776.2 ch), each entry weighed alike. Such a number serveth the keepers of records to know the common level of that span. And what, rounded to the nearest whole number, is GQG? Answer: 397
